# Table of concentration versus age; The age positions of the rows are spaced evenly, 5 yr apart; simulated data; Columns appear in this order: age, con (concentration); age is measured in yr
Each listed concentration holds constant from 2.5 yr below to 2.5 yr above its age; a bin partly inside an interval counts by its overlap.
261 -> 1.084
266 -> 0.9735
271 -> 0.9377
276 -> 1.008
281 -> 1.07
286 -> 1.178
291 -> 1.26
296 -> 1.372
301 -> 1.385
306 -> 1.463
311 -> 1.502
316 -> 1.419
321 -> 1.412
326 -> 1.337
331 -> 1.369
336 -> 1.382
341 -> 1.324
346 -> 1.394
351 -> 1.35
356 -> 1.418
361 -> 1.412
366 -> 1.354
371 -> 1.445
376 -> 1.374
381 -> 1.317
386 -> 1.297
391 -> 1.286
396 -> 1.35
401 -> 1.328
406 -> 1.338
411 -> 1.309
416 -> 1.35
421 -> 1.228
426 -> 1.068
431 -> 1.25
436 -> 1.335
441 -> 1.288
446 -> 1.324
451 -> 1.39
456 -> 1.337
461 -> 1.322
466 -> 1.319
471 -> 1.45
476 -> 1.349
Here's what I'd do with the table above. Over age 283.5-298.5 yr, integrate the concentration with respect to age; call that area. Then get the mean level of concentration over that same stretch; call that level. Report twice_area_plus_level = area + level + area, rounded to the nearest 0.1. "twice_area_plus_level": 39.4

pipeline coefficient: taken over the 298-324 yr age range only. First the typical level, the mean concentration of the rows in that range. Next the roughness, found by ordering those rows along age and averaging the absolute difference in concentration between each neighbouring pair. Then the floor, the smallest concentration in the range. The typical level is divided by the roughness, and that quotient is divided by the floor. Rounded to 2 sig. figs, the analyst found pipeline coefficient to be 20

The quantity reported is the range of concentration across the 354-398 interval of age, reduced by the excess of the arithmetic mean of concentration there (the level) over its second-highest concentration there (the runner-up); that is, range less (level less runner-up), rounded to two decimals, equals 0.22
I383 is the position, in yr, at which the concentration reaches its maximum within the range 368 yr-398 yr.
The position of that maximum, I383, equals 371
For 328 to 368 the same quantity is 356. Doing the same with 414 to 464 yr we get 451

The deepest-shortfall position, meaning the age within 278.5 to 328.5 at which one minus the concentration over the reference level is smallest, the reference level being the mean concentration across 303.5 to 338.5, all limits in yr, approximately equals 311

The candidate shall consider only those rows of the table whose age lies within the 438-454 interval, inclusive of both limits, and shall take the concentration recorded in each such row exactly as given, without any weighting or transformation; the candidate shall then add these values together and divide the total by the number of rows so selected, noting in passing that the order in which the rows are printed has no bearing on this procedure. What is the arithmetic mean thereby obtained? 1.33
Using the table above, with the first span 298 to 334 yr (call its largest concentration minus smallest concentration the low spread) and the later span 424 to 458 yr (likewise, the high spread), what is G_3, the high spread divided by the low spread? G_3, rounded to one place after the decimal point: 2.0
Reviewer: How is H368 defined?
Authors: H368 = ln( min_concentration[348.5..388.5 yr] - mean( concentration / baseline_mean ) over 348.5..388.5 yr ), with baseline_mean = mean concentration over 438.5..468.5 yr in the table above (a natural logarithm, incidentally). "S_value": -1.32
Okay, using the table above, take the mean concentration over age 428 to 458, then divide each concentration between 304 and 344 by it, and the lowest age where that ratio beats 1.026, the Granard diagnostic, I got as 306 yr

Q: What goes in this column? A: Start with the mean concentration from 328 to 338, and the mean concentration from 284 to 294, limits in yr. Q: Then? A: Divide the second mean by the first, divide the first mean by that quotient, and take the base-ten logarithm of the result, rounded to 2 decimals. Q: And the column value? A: 0.19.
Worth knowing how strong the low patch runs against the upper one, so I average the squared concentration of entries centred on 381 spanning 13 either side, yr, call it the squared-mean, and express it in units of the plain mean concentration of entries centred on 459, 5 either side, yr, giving 1.36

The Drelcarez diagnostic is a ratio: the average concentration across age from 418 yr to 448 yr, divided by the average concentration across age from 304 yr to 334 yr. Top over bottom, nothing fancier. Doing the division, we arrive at 0.88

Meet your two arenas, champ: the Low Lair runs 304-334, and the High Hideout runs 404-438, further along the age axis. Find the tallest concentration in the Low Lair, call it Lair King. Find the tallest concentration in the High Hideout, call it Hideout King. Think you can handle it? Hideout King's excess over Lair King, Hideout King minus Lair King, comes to -0.15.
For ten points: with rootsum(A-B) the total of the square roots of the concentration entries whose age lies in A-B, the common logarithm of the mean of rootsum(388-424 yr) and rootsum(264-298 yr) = 0.886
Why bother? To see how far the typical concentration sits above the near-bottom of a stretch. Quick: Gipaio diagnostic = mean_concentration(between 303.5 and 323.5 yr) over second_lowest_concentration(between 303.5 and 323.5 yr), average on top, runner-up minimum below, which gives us 1.02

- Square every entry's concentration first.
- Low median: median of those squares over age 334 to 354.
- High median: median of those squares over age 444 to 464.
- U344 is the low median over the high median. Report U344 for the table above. 1.05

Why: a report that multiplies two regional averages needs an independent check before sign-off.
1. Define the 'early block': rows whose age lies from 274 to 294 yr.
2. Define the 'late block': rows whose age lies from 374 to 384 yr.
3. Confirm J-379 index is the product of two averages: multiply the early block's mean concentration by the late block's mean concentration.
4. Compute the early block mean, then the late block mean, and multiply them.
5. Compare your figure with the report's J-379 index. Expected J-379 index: 1.5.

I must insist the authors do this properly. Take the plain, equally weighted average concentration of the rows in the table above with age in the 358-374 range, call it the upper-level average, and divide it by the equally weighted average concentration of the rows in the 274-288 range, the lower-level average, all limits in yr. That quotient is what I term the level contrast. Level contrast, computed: 1.29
